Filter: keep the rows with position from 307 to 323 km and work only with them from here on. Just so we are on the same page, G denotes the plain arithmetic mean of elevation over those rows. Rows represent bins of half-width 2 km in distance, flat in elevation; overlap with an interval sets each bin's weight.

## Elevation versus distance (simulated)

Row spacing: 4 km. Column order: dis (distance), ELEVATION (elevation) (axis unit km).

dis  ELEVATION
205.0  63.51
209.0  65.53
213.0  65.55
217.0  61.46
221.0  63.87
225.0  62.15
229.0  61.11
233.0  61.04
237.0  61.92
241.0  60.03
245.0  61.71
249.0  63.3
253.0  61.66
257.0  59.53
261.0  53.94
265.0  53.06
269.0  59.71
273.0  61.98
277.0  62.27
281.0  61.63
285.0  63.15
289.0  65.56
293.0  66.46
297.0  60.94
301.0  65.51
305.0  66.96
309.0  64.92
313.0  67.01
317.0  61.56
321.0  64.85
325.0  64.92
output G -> 65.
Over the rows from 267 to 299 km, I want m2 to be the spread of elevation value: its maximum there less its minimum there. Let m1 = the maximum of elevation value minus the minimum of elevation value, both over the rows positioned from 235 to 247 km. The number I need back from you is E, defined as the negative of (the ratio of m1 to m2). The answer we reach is -0.3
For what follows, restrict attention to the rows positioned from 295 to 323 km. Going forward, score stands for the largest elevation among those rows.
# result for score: 67.01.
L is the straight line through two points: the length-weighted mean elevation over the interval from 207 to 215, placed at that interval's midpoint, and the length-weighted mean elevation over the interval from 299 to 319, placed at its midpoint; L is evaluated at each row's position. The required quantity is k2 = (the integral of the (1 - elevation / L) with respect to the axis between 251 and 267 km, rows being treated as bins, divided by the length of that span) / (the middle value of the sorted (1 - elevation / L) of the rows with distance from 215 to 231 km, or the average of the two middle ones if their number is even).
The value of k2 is 2.3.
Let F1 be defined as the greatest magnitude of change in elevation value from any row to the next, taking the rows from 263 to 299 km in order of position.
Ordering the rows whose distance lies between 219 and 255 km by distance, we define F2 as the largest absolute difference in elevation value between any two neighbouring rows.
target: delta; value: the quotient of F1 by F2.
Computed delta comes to 3.5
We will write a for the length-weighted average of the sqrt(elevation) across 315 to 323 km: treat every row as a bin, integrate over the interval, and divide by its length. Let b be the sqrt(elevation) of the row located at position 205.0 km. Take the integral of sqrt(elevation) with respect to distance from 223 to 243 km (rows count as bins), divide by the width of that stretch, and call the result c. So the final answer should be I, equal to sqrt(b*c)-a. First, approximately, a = 7.95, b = 8.0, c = 7.83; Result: -0.1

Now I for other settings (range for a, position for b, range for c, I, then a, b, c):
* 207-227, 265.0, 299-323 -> -0.3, 7.98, 7.3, 8.07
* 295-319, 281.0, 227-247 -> -0.2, 8.03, 7.9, 7.82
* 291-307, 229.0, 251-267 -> -0.4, 8.06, 7.8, 7.55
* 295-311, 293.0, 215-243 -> 0.0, 8.04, 8.2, 7.85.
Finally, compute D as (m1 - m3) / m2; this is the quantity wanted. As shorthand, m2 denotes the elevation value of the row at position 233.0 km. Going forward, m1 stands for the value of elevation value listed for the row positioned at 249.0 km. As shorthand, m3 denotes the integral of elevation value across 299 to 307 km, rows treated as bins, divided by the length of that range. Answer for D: -0.048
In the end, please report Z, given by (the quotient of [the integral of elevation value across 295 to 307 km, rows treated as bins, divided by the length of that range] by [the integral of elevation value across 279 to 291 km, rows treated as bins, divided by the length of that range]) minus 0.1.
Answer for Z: 0.92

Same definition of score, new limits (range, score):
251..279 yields 62.27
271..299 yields 66.46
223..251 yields 63.3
